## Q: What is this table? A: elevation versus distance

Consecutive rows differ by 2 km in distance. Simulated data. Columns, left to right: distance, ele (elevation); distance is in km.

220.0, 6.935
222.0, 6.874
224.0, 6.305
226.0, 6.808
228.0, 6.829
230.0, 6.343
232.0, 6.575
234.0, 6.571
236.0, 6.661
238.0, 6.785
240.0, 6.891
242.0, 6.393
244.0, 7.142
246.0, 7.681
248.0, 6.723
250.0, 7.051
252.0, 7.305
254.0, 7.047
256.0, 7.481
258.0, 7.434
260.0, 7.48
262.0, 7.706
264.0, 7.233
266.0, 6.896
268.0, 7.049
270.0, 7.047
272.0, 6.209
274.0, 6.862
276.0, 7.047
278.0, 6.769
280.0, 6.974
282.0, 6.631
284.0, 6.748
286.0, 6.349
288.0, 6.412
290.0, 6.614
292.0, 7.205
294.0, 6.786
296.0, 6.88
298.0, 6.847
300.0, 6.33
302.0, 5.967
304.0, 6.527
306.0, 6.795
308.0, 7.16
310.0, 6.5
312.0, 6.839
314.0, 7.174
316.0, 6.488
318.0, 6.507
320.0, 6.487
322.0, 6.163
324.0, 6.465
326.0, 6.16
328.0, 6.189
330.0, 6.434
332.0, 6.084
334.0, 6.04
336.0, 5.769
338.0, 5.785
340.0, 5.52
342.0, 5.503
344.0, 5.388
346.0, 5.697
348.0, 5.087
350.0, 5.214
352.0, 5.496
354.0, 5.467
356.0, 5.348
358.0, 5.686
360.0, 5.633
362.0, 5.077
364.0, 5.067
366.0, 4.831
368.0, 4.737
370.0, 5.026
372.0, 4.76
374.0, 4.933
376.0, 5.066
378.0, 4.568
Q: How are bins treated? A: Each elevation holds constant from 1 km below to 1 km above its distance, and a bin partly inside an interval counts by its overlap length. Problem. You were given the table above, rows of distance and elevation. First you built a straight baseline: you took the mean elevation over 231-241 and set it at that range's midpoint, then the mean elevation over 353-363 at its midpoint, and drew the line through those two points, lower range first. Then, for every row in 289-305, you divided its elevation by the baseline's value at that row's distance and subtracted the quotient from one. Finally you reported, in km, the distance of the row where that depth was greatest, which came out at 302.0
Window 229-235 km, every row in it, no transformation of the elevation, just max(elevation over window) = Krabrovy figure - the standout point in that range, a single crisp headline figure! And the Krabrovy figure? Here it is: 6.575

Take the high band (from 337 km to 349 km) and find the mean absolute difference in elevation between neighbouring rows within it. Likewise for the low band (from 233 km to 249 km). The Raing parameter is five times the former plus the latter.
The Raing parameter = 1.75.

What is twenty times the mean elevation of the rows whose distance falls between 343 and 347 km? 111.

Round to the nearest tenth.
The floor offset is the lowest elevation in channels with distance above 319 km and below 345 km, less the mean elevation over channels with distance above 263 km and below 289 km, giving -1.4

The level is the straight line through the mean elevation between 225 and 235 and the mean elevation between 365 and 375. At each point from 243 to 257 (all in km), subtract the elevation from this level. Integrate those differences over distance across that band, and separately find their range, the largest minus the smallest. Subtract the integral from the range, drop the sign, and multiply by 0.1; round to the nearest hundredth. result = 1.26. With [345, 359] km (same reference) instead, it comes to 0.55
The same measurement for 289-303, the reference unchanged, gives 1.33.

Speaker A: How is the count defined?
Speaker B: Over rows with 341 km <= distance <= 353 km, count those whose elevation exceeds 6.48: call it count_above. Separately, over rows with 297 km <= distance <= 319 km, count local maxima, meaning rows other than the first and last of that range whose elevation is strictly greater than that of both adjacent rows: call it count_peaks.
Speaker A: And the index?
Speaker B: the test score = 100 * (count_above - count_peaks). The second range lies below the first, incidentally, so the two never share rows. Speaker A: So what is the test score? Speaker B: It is -200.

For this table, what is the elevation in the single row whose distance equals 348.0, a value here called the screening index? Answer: 5.087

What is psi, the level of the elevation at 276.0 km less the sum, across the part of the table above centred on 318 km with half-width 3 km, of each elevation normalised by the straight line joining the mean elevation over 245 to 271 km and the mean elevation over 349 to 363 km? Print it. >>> 3.9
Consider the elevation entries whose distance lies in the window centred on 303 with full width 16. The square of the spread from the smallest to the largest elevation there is 1.4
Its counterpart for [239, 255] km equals 1.7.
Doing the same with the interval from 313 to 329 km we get 1.0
